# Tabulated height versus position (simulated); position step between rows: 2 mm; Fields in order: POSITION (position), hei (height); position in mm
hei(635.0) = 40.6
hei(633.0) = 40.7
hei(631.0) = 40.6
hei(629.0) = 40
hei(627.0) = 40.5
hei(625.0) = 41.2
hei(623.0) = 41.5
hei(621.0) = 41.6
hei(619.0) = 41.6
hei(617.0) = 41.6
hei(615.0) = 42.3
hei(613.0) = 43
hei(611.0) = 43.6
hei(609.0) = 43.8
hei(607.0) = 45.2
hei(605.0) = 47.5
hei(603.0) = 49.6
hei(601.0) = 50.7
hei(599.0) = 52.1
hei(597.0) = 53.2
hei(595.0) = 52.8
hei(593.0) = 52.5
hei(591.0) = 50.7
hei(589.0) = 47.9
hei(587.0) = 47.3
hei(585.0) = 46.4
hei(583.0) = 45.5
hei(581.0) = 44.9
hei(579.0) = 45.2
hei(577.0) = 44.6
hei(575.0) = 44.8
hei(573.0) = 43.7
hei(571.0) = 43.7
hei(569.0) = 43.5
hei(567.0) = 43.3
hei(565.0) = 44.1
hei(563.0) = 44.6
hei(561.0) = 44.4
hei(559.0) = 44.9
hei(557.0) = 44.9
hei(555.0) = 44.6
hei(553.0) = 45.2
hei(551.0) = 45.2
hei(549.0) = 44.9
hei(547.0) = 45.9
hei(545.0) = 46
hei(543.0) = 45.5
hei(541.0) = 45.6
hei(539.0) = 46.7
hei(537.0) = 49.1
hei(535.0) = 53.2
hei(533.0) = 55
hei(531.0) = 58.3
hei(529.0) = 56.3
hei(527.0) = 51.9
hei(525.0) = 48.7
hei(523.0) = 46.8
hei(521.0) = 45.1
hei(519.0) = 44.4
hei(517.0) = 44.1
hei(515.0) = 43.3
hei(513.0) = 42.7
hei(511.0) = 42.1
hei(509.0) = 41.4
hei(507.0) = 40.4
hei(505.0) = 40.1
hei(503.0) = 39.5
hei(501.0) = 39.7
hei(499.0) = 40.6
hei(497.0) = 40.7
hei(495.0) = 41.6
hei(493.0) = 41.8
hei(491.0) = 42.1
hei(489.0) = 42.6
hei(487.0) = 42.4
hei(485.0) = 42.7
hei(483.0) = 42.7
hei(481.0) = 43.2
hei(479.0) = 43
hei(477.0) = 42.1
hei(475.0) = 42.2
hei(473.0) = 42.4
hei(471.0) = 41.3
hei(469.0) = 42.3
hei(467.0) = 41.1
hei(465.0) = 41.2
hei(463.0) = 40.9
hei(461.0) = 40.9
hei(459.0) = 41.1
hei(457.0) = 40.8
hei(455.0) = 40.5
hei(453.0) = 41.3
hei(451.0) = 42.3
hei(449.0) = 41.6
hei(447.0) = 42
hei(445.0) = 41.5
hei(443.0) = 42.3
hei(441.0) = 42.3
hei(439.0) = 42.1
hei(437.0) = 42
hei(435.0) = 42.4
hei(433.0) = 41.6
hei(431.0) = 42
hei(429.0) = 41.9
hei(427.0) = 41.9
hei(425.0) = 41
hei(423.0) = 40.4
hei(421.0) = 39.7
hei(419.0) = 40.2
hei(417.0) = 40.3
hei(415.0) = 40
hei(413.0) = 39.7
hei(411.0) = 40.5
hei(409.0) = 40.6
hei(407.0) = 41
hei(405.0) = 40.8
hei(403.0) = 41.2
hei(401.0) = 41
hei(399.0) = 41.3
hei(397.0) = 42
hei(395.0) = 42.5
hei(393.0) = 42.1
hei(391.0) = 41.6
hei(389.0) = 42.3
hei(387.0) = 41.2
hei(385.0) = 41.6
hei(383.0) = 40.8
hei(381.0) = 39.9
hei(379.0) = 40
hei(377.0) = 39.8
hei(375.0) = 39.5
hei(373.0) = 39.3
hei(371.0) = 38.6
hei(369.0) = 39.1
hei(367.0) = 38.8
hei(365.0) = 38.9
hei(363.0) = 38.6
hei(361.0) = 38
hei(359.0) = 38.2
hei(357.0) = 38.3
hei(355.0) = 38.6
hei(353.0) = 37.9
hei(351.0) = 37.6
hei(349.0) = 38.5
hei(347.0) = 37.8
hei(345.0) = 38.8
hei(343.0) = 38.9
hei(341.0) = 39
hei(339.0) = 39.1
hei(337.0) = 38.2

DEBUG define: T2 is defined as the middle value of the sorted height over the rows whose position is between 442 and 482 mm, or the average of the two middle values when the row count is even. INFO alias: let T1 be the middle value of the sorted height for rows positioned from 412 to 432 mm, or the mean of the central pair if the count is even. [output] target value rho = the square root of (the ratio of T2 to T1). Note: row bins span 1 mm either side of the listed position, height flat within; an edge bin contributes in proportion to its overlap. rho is 1.01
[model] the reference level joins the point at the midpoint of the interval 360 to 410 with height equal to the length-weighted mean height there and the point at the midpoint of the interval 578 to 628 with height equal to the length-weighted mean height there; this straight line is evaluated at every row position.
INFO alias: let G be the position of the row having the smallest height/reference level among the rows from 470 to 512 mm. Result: 503.0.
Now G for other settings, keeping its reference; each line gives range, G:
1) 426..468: 455.0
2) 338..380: 351.0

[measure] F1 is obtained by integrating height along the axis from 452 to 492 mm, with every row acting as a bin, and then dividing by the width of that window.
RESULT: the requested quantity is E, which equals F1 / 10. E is 4.2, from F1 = 42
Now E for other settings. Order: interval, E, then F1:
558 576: 4.4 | 44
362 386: 4.0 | 40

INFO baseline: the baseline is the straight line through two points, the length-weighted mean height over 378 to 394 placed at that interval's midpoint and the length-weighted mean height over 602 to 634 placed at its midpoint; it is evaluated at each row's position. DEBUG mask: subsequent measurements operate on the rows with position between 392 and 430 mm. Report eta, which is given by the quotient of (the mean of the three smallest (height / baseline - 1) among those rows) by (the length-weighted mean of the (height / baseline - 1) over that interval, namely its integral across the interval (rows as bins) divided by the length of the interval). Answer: 4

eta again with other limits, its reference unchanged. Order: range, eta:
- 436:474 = 11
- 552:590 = 0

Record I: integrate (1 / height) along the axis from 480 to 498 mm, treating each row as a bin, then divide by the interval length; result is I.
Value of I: 0.0237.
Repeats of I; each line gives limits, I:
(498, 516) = 0.0244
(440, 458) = 0.0240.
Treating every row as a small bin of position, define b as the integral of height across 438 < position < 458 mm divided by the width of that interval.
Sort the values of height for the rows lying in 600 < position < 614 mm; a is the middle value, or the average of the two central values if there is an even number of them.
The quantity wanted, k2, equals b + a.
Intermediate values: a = 45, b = 41.7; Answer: 86.9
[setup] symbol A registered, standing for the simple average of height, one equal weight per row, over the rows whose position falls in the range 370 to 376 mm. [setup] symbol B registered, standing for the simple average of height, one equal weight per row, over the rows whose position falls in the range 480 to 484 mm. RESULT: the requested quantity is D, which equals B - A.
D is 4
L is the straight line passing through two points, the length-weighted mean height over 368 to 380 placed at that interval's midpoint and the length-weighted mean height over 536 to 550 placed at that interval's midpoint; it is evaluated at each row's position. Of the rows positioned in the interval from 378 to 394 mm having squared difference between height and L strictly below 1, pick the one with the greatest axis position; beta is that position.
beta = 381.0 mm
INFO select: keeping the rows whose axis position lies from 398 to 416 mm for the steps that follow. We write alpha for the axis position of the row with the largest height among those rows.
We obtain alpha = 399.0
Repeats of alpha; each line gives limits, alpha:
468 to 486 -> 481.0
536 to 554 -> 537.0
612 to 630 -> 613.0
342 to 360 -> 343.0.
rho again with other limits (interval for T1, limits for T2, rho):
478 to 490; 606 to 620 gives 1.00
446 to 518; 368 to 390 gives 0.98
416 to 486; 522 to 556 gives 1.06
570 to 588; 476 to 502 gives 0.97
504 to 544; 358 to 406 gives 0.94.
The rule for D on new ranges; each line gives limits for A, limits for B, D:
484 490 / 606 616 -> 1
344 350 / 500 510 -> 2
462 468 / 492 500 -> 0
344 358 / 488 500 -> 3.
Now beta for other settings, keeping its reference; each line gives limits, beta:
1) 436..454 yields 451.0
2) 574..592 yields 589.0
